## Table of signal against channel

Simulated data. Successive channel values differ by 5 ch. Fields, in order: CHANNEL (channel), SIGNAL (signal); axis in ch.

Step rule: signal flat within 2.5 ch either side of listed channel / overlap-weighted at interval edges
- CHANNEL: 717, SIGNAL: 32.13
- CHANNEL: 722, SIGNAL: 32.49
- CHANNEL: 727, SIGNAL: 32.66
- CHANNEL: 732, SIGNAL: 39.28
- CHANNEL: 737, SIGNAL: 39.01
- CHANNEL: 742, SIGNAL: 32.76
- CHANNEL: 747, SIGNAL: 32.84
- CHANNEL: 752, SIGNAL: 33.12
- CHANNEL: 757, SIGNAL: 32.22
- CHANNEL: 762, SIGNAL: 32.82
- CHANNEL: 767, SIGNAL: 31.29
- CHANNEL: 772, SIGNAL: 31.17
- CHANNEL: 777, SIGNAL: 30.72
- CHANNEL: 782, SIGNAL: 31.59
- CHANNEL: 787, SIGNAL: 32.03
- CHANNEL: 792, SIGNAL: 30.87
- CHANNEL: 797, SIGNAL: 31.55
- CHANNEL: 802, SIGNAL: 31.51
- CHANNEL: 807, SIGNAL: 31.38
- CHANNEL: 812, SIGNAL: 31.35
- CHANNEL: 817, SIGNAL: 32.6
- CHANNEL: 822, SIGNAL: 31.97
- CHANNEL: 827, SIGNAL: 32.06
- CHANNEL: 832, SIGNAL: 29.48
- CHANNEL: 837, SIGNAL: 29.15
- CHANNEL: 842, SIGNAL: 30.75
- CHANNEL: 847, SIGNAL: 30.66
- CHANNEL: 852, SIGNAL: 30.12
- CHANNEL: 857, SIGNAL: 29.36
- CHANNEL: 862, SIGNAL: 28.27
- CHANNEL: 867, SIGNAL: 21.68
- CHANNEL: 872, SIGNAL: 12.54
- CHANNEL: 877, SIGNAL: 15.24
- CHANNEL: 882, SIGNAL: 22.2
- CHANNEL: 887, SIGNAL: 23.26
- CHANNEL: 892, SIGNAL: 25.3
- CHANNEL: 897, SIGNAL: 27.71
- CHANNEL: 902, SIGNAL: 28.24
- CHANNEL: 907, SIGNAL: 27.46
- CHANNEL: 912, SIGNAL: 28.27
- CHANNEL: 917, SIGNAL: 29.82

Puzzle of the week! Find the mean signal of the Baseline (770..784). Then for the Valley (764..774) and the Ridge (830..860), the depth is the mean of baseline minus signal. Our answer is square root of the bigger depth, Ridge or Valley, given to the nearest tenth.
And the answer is 1.1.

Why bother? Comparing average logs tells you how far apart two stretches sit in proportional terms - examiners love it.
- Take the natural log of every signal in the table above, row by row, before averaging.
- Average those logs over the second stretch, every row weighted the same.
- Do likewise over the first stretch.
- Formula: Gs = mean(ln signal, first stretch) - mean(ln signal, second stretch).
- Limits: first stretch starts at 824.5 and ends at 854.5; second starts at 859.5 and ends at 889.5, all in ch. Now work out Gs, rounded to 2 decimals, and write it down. 0.43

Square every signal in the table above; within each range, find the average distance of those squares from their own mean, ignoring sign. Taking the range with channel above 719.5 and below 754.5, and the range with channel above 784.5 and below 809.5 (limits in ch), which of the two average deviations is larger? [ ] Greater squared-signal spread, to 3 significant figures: 187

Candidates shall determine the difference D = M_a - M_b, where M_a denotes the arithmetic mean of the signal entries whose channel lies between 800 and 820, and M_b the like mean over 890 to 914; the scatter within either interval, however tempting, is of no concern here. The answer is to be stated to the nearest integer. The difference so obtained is 4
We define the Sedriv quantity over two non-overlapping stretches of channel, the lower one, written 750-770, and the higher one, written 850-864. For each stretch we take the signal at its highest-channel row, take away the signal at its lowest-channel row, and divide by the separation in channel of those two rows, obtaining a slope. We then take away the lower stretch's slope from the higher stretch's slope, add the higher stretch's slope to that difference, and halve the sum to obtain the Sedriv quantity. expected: -0.12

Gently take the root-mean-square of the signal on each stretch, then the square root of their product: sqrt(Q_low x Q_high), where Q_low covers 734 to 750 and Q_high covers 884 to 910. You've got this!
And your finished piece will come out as 30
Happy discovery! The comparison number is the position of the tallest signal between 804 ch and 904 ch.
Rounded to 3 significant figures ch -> 817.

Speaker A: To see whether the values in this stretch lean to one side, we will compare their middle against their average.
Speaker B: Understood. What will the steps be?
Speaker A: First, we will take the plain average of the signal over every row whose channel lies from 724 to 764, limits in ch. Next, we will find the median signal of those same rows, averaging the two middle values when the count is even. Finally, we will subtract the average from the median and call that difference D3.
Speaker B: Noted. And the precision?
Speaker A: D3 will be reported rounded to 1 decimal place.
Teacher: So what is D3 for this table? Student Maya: -1.5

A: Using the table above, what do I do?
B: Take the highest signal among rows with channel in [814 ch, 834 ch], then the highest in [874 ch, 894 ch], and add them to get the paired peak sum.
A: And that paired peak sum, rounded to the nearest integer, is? 58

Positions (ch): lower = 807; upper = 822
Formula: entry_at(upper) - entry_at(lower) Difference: 1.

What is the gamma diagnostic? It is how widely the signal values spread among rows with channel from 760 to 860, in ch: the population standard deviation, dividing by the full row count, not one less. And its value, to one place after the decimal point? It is 1.0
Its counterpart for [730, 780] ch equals 2.9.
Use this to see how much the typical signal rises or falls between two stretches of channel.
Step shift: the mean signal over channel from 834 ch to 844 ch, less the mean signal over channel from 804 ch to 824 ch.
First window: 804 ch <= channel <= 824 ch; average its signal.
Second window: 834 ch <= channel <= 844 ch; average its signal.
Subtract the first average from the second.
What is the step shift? -1.9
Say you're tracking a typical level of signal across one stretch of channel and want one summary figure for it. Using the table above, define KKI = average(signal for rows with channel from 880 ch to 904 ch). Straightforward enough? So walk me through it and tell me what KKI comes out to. 25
